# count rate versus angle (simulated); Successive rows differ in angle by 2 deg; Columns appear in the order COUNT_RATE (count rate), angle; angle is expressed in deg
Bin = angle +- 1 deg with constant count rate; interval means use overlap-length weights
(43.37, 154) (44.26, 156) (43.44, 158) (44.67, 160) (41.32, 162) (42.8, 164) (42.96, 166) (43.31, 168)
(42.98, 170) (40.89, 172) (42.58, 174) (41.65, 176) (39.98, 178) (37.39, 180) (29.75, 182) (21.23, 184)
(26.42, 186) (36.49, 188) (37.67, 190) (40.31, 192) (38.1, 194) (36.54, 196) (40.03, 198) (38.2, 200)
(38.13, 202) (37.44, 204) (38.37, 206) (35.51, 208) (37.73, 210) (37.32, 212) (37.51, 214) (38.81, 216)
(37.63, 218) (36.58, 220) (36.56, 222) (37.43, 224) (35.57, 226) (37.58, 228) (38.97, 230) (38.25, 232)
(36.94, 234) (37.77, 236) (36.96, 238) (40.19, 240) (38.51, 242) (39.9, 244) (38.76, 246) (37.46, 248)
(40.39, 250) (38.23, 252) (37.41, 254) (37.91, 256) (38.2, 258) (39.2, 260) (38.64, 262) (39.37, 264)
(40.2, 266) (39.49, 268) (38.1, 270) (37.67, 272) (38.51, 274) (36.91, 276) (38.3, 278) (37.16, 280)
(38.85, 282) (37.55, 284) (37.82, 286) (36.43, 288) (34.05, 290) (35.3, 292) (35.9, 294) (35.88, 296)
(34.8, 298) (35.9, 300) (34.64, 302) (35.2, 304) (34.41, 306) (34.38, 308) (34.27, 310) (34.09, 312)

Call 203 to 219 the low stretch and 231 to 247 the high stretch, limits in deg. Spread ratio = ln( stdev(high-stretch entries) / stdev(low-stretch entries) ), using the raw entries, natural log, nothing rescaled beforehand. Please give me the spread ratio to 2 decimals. 0.22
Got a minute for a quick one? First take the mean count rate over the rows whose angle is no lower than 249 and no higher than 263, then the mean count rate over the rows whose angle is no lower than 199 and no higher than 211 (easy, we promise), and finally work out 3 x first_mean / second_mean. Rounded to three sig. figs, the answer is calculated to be 3.08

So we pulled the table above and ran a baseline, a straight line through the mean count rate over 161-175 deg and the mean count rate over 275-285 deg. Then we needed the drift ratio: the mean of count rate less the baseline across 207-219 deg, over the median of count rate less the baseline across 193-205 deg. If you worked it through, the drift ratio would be 1.0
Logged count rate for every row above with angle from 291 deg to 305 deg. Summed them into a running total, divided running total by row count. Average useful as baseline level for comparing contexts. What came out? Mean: 35.4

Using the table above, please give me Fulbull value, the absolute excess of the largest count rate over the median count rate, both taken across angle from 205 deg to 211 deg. 0.64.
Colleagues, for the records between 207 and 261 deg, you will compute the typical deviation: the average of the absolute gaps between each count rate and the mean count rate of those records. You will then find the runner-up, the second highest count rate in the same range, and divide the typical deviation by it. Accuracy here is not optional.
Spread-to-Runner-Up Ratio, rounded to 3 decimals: 0.023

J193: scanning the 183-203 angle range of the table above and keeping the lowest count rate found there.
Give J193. 21.23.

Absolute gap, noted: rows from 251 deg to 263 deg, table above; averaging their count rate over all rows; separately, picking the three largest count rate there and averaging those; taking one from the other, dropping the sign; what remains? 0.4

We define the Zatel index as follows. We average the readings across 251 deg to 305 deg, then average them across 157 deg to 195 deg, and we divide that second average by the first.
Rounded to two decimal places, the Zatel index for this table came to 1.04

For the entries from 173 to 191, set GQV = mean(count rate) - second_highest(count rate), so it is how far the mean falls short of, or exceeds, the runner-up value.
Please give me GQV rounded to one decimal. -6.9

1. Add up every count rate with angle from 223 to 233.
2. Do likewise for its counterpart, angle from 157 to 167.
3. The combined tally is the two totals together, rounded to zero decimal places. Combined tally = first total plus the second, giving 403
